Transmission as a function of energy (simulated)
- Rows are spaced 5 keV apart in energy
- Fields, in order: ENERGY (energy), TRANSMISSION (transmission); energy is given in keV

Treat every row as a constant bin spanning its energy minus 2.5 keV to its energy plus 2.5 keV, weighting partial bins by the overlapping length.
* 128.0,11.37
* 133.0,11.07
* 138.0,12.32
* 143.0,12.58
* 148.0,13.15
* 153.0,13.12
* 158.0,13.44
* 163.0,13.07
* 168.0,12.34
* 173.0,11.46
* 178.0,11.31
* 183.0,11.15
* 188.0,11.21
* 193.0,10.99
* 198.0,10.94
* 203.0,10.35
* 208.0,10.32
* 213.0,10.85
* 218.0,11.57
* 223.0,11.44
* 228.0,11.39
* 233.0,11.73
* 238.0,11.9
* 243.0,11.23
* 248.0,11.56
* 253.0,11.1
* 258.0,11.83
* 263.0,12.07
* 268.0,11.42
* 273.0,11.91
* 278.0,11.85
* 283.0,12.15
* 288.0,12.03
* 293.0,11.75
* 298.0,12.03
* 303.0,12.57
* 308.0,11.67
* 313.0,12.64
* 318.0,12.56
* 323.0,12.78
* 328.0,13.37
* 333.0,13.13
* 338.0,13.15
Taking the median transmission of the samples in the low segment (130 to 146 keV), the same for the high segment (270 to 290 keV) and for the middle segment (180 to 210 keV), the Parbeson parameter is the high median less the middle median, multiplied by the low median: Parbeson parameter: 12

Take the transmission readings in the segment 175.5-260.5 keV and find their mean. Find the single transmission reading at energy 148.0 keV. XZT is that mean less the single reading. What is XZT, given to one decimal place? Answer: -1.9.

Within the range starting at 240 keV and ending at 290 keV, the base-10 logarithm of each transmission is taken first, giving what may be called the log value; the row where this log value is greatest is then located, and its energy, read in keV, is 283.0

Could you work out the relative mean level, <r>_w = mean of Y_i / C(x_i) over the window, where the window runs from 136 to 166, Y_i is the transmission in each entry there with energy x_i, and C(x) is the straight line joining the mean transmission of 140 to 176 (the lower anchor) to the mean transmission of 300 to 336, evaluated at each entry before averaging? 1.02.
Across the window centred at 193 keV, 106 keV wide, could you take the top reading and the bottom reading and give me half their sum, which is 11.88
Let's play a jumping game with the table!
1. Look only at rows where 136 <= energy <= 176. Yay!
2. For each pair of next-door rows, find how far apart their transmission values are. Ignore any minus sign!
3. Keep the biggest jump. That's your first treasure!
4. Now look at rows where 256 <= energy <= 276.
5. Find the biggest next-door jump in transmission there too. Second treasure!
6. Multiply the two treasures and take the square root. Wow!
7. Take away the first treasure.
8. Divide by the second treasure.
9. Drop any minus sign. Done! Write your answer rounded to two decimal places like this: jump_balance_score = 0.19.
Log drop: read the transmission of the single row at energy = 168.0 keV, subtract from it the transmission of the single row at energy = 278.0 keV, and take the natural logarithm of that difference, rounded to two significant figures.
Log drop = -0.71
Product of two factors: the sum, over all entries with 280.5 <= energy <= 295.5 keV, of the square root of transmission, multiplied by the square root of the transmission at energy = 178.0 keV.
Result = 34.9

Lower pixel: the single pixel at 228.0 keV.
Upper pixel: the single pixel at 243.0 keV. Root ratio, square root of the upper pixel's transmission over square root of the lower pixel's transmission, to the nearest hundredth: 0.99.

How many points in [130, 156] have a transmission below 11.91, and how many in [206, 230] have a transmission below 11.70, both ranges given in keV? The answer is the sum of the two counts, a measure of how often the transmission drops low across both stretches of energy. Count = 6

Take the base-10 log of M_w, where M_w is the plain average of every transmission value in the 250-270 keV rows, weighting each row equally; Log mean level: 1.06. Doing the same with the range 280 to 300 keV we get 1.08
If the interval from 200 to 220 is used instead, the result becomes 1.03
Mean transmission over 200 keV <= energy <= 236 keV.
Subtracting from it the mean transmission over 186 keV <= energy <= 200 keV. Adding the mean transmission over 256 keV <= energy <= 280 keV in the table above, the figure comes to 11.9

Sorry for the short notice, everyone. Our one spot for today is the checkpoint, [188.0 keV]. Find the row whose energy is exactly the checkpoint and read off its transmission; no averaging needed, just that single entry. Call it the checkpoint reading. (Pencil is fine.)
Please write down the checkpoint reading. 11.21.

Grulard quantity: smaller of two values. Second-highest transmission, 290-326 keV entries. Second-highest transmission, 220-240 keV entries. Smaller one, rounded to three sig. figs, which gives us 11.7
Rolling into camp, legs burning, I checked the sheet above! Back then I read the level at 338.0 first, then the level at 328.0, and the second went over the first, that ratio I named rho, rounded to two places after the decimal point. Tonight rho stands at 1.02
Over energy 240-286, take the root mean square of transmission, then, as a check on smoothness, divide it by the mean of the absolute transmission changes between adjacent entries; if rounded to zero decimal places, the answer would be 29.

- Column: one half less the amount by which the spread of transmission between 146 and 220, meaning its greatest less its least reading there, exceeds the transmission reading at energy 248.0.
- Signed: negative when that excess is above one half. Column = 8.9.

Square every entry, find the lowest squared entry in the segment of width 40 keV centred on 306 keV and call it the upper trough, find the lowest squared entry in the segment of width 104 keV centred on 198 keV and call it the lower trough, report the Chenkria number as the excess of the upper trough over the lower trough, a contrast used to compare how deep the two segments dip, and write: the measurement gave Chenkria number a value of 30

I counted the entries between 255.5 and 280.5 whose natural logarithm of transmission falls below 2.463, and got 1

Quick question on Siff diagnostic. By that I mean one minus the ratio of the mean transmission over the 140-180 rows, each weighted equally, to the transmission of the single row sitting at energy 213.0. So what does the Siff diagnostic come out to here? -0.16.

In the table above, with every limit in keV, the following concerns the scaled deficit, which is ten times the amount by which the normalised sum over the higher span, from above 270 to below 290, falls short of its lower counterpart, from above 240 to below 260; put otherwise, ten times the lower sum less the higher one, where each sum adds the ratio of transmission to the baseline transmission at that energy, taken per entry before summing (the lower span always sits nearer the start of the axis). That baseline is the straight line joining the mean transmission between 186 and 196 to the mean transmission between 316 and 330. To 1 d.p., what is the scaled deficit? -0.5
